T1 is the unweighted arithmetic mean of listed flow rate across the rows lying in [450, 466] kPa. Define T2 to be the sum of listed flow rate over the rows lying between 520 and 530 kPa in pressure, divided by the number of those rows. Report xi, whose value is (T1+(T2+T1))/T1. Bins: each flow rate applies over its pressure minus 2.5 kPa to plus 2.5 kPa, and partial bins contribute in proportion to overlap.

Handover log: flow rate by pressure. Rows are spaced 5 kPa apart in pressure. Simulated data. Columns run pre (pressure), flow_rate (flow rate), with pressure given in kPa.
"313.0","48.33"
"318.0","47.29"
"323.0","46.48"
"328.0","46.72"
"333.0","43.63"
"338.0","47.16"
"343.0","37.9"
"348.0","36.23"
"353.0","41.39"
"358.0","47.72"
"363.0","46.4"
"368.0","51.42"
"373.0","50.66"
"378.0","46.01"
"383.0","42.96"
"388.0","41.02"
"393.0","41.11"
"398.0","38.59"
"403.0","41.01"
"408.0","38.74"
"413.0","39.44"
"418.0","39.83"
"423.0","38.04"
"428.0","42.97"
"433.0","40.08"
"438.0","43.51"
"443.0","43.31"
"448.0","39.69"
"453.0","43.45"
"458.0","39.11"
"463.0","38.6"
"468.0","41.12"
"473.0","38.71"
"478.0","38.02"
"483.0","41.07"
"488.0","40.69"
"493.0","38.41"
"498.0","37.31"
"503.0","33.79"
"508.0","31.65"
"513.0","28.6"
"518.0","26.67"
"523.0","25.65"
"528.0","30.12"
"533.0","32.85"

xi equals 2.69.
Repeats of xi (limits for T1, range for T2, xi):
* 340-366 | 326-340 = 3.09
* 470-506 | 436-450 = 3.10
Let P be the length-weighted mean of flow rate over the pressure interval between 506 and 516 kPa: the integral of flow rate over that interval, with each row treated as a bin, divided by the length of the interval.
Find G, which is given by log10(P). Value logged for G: 1.48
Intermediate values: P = 29.9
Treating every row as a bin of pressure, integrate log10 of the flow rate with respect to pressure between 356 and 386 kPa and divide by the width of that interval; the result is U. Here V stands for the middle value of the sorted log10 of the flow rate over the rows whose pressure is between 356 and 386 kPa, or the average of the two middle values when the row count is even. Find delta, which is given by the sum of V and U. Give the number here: 3.35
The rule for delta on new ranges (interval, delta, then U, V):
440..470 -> 3.22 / 1.61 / 1.61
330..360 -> 3.25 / 1.62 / 1.63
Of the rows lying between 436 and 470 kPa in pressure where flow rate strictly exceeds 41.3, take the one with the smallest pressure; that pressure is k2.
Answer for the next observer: 438.0 kPa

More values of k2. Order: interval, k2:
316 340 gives 318.0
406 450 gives 428.0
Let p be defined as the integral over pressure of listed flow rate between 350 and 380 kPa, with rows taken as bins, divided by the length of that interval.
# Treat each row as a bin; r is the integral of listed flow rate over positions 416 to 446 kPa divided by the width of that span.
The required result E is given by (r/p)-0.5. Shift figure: 0.38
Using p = 47.1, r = 41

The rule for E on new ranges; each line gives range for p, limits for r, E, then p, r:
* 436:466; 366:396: 0.60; 41.2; 45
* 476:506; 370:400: 0.64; 38.1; 44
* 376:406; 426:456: 0.51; 41.7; 42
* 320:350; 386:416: 0.43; 43.2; 40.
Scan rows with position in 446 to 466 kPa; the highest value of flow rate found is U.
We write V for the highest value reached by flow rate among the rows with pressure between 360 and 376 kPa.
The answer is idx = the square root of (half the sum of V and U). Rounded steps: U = 43.45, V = 51.42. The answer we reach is 6.89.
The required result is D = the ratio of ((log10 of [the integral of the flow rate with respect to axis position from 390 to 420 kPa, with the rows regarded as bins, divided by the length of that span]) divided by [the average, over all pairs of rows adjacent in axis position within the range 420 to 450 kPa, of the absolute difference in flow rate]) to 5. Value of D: 0.11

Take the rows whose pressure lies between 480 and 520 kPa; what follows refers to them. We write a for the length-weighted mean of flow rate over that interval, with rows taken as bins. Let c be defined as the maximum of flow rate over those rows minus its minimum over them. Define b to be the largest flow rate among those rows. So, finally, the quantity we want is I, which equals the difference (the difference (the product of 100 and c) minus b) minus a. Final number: 1364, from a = 34.9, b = 41.07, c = 14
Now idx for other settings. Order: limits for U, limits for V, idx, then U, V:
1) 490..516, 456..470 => 6.31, 38.41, 41.12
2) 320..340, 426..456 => 6.73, 47.16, 43.51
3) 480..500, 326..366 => 6.66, 41.07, 47.72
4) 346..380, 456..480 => 6.80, 51.42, 41.12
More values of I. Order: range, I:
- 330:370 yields 1424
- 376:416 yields 655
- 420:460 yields 462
